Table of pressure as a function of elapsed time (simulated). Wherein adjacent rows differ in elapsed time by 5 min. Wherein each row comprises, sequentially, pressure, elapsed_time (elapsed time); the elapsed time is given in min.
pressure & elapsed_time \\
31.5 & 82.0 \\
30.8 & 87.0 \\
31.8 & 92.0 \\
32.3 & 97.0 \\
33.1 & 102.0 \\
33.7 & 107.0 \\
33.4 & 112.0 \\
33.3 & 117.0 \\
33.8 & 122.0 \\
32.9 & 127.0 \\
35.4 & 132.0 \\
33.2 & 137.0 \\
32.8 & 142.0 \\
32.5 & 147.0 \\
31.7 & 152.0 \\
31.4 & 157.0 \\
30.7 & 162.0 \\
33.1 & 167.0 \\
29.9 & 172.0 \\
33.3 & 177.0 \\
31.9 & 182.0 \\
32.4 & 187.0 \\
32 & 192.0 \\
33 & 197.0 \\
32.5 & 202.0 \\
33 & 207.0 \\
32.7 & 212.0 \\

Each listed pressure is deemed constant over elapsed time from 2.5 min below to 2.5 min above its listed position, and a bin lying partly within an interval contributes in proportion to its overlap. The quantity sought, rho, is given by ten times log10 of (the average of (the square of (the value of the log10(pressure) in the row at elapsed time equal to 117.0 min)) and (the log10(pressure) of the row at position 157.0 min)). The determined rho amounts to 2.80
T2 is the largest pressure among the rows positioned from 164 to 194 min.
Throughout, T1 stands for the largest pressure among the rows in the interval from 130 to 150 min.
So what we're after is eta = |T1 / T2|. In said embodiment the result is 1.06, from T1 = 35.4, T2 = 33.3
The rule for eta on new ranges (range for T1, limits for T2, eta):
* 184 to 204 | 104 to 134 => 0.93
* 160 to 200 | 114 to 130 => 0.99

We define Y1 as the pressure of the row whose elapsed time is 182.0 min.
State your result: 31.9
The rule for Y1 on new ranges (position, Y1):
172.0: 29.9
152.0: 31.7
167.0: 33.1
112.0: 33.4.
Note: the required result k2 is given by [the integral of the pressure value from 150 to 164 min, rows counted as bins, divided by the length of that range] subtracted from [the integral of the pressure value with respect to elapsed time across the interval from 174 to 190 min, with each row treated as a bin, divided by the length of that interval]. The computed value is 1.2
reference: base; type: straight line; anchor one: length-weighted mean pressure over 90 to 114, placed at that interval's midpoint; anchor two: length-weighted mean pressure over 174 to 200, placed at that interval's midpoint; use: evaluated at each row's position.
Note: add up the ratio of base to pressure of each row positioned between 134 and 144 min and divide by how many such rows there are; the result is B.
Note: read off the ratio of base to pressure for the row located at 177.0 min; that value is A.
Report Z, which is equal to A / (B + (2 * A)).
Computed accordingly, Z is 0.332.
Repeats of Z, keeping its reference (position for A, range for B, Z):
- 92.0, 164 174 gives 0.333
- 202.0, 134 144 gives 0.334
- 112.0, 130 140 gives 0.337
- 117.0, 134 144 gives 0.333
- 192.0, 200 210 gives 0.336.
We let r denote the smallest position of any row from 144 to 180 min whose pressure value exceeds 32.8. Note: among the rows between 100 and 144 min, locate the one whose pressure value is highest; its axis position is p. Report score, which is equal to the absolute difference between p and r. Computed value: 35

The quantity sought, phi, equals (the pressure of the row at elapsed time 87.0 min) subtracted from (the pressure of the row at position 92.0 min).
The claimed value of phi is 1.0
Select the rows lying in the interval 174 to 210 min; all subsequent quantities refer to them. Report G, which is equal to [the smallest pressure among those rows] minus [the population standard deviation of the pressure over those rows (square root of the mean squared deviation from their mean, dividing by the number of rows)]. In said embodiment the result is 31.4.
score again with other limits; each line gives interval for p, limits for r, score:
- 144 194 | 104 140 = 70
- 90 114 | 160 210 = 60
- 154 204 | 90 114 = 75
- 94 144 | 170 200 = 45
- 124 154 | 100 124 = 30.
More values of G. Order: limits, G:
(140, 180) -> 28.8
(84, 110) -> 29.8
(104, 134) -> 32.1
